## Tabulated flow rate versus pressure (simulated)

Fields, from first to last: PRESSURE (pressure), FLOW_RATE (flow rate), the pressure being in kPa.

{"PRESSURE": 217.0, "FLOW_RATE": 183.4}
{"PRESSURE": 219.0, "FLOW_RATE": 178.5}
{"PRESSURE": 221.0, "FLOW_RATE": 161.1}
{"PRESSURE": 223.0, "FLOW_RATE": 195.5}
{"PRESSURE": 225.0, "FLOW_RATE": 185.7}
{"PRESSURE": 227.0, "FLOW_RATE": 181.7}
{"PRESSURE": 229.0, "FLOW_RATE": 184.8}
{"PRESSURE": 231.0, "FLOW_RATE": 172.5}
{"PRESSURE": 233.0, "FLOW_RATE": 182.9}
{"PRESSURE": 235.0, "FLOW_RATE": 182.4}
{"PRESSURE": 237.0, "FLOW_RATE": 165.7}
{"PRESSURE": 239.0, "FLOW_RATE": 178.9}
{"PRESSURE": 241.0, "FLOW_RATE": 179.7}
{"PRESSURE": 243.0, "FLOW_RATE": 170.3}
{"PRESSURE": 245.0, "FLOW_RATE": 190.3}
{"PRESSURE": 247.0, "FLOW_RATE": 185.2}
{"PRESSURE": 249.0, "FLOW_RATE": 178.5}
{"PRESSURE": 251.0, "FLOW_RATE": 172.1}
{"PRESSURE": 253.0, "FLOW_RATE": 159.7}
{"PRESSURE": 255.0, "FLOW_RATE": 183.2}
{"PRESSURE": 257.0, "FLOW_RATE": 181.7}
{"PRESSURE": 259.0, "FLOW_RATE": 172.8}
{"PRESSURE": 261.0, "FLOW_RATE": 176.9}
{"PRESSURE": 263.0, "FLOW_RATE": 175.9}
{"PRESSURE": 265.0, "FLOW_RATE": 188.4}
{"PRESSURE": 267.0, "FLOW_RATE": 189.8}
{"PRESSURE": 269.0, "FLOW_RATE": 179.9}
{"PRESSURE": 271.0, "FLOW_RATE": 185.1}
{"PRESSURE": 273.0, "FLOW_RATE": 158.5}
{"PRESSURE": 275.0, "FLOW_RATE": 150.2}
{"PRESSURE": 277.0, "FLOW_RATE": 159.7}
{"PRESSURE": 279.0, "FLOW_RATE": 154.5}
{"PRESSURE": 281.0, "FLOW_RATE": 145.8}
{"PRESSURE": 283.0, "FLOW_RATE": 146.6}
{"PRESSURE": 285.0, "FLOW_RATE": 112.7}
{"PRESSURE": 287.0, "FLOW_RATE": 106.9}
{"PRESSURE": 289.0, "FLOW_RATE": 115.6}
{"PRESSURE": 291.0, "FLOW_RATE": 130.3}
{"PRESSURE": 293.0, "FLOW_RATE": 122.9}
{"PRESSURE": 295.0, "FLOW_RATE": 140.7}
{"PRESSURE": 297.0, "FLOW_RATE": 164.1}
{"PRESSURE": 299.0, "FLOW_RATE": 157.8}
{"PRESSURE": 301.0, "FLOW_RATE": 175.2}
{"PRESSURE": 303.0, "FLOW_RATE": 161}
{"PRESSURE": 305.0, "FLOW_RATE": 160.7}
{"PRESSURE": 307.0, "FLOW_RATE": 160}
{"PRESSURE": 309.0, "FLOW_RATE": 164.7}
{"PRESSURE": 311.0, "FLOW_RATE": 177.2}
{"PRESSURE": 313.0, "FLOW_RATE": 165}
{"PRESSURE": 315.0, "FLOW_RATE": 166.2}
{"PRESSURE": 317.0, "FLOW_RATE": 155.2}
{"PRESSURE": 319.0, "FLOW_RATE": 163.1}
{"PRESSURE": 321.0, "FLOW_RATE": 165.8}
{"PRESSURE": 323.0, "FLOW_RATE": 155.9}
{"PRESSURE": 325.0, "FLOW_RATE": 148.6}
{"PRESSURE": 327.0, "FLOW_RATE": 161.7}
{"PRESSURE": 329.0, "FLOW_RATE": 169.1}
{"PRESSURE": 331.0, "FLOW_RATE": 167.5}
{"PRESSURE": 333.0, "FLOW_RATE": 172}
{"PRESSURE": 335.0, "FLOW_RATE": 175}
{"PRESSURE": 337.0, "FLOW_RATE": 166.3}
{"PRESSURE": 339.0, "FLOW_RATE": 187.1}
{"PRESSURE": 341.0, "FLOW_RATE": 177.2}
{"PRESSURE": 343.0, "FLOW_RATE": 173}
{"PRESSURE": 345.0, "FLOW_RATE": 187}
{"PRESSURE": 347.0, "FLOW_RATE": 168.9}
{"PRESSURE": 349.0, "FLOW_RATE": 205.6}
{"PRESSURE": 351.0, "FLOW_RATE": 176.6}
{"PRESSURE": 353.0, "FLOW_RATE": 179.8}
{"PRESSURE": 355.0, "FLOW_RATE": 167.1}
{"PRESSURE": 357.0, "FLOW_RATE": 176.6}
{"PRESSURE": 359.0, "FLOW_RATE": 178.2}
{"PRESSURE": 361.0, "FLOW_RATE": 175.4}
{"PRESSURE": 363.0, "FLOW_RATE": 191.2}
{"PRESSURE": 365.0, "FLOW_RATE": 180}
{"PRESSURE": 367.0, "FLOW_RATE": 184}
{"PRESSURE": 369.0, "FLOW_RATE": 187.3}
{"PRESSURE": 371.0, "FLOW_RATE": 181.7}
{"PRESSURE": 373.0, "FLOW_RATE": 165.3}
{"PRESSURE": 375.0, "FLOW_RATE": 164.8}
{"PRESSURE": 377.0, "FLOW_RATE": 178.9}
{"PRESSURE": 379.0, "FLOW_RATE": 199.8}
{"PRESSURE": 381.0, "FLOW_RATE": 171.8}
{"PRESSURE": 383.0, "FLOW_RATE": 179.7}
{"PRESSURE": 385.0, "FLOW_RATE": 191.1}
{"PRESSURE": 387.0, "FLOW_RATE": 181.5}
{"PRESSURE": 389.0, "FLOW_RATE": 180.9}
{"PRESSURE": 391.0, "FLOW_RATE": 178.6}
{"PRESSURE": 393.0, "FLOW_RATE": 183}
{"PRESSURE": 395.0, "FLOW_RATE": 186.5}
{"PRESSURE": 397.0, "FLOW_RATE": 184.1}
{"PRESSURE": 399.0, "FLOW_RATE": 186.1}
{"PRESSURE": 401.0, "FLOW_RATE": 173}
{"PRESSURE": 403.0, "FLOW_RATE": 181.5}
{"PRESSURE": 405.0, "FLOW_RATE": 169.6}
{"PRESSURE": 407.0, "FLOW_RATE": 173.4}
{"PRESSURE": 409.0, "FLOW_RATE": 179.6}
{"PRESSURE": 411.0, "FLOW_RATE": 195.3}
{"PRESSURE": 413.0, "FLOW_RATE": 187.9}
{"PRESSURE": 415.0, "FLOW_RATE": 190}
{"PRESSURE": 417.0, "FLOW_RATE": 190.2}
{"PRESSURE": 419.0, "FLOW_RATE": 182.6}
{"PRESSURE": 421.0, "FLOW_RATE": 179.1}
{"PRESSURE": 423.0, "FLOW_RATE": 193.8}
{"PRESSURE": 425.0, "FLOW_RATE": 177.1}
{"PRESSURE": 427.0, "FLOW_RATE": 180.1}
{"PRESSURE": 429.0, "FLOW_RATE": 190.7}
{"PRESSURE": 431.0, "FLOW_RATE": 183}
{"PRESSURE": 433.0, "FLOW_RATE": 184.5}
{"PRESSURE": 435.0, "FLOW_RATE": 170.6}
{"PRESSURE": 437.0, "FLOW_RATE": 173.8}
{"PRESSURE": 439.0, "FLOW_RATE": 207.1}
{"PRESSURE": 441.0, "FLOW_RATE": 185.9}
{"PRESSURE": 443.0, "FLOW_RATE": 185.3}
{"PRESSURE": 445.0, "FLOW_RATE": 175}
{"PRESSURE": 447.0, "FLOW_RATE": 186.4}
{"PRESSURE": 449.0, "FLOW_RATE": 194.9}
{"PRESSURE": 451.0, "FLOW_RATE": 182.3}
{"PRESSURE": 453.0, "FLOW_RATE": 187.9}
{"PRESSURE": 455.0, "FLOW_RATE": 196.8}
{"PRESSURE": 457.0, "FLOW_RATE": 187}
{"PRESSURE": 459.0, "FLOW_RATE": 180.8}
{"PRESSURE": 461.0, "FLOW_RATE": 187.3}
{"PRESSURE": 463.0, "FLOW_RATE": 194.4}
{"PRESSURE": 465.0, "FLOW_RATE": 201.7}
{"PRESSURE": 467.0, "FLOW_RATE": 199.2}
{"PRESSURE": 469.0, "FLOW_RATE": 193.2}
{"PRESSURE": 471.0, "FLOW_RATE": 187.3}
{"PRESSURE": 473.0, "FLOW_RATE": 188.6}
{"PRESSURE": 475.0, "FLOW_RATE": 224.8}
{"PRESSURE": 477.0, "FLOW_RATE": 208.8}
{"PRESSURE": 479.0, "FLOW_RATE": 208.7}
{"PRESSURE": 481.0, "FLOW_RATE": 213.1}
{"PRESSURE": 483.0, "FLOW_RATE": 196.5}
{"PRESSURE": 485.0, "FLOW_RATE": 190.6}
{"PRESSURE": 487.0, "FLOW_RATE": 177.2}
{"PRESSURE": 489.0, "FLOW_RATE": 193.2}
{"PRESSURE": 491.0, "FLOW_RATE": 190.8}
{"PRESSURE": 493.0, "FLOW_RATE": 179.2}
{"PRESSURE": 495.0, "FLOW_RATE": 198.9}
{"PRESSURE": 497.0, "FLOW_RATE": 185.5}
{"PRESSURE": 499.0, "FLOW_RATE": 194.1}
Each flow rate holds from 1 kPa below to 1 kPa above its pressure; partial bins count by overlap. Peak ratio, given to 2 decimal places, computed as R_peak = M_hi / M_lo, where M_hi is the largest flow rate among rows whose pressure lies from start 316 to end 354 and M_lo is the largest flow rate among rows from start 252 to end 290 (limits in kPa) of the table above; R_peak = 1.08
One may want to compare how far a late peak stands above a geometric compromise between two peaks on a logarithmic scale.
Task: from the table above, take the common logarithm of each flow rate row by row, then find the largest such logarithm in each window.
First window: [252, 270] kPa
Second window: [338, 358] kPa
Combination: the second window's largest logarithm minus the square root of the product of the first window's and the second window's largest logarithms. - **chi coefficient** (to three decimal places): 0.017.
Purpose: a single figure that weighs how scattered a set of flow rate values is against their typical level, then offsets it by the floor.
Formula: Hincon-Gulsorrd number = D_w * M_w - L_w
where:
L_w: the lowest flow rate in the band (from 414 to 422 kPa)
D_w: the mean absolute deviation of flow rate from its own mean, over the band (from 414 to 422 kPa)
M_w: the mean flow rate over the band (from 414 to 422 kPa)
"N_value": 679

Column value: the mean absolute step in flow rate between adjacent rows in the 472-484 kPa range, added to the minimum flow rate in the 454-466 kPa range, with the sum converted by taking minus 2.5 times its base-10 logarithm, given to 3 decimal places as -5.728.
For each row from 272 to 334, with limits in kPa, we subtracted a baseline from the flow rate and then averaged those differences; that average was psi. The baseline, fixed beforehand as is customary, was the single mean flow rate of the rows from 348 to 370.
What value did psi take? -29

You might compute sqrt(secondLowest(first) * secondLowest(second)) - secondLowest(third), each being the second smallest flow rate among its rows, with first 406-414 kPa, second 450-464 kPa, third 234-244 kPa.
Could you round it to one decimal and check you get 10.6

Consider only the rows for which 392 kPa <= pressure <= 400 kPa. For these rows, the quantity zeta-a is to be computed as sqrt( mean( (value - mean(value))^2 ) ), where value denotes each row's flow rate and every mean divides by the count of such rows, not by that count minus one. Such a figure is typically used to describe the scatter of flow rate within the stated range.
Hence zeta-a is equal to 1.4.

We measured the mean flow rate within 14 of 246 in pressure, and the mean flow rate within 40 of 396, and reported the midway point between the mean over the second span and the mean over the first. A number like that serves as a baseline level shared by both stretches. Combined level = 180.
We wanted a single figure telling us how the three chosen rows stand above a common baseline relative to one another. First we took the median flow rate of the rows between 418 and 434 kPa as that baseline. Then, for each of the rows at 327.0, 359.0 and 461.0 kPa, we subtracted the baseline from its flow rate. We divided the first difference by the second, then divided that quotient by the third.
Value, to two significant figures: 1.0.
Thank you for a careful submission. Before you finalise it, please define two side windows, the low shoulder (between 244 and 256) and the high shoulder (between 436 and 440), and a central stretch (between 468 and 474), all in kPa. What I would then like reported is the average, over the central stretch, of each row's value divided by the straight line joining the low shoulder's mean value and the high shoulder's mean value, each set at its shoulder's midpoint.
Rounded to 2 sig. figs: 0.98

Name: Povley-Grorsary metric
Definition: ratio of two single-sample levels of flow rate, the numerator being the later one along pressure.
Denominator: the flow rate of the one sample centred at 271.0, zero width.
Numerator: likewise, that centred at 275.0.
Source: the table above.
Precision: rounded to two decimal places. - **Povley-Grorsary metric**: 0.81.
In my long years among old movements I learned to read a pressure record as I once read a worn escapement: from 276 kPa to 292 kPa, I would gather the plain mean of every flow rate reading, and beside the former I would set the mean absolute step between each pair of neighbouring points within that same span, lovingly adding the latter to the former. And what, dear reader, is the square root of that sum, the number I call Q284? 12.0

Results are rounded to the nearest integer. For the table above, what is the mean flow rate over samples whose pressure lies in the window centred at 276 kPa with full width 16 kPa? 160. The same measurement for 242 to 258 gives 178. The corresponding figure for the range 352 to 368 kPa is 179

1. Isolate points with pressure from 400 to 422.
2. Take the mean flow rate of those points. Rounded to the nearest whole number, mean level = 182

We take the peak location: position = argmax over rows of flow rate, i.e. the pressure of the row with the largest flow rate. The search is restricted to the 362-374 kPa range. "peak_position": 363.0 kPa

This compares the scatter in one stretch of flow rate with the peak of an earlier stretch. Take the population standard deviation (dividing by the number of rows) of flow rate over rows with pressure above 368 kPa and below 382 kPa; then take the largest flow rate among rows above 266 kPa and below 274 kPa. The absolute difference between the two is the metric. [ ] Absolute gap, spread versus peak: 178.2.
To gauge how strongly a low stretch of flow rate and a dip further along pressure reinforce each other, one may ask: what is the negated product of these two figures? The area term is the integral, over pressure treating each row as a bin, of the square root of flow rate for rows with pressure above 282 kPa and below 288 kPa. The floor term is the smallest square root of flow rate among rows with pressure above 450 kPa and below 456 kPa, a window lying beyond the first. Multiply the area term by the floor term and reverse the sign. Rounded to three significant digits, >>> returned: -893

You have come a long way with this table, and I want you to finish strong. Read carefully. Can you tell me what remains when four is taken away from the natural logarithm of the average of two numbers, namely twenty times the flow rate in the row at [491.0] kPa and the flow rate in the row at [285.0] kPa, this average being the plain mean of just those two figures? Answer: 3.58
